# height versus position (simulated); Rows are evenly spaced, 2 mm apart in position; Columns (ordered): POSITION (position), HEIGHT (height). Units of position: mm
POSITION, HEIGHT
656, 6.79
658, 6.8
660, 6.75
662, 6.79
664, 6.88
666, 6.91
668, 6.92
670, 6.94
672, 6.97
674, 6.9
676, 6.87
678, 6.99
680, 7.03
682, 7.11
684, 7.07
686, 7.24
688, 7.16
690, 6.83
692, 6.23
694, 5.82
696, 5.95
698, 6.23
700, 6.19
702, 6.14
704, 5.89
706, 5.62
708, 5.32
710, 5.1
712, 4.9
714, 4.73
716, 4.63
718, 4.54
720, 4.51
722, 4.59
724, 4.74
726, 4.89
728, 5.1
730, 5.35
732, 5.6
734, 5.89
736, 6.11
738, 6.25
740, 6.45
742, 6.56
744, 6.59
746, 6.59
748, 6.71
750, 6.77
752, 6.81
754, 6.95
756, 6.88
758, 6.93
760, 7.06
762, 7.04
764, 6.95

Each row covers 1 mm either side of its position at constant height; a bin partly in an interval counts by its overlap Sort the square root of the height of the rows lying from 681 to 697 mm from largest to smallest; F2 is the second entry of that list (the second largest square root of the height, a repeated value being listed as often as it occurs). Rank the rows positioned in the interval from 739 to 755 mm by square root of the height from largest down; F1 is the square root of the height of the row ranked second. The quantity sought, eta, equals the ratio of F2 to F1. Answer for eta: 1.03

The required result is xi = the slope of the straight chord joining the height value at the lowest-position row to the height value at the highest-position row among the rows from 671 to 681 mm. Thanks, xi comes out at 0.01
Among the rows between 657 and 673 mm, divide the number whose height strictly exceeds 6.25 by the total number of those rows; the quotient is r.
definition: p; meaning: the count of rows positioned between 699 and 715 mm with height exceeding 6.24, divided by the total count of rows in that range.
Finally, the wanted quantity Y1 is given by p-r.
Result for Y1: -1.0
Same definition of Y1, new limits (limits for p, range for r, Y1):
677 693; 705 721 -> 0.9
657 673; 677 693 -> 0.1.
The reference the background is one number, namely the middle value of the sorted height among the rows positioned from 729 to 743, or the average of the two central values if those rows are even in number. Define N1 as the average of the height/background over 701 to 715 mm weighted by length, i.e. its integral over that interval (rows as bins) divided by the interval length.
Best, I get 0.88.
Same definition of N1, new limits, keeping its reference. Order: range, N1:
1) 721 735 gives 0.85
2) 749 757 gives 1.12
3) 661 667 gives 1.12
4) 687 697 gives 1.05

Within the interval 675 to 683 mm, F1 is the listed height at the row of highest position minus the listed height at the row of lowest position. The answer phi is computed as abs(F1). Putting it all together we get 0.24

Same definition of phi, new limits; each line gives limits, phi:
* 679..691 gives 0.20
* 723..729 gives 0.36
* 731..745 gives 0.99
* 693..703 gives 0.32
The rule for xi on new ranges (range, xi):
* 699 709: -0.11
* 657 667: 0.01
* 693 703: 0.04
